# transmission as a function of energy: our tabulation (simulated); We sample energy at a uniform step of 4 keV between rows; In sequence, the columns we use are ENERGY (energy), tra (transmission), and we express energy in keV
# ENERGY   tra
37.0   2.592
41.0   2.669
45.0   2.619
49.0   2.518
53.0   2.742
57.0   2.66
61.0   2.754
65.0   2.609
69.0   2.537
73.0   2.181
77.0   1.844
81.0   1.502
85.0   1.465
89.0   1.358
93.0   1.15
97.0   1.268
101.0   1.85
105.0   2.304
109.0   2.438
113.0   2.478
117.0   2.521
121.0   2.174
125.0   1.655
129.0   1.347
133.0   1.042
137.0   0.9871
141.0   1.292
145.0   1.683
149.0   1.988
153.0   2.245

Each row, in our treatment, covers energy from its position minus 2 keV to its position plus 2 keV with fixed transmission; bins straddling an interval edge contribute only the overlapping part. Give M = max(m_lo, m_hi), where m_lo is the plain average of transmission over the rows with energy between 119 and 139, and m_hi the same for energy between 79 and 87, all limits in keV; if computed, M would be 1.5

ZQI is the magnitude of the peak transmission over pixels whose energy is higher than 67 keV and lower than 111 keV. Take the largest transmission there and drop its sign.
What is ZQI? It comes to 2.54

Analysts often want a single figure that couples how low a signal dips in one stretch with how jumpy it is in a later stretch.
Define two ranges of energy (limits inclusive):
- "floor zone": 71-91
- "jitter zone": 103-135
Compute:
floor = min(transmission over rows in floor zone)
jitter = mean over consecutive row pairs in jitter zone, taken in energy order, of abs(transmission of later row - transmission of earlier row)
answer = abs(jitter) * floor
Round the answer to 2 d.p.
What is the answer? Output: 0.33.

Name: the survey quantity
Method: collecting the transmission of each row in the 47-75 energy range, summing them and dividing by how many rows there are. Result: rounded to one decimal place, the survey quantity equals 2.6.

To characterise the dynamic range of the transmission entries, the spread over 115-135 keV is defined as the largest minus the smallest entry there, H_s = 1.5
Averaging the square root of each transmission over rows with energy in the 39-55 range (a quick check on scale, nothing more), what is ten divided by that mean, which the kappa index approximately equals 6.2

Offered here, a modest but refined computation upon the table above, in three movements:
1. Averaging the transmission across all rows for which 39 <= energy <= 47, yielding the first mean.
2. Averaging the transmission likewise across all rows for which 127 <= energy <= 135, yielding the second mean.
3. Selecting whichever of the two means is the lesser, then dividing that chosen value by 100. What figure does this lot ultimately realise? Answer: 0.012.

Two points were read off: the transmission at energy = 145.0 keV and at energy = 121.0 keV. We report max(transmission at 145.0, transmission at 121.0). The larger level 2.17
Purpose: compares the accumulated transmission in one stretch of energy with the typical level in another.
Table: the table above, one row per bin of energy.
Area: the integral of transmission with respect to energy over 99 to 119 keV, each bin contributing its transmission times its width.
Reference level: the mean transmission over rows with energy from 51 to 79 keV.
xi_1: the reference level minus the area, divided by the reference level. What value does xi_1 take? -18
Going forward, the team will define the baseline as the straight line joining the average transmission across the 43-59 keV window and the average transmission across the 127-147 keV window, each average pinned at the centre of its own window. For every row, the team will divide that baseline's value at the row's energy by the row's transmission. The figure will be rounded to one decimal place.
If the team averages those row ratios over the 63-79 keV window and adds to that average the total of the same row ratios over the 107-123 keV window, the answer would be 3.7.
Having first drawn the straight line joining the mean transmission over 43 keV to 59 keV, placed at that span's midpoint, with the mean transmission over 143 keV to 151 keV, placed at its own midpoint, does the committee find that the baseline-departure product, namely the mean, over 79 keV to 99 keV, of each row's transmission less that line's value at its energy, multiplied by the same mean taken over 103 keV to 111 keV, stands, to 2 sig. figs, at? -0.20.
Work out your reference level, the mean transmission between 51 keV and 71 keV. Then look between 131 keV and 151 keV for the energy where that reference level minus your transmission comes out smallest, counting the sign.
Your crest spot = 149.0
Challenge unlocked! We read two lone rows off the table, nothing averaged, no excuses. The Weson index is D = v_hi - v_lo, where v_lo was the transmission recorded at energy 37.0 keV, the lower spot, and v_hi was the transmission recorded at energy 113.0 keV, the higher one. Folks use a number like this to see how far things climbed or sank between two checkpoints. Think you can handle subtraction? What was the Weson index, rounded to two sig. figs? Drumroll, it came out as -0.11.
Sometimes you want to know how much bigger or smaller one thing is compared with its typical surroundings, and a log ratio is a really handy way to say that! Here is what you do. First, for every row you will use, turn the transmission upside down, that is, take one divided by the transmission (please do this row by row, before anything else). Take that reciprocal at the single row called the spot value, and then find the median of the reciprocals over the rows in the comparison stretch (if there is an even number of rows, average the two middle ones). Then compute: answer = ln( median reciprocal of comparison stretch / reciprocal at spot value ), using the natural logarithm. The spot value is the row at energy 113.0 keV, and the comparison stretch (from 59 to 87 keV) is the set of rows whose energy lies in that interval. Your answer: 0.13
